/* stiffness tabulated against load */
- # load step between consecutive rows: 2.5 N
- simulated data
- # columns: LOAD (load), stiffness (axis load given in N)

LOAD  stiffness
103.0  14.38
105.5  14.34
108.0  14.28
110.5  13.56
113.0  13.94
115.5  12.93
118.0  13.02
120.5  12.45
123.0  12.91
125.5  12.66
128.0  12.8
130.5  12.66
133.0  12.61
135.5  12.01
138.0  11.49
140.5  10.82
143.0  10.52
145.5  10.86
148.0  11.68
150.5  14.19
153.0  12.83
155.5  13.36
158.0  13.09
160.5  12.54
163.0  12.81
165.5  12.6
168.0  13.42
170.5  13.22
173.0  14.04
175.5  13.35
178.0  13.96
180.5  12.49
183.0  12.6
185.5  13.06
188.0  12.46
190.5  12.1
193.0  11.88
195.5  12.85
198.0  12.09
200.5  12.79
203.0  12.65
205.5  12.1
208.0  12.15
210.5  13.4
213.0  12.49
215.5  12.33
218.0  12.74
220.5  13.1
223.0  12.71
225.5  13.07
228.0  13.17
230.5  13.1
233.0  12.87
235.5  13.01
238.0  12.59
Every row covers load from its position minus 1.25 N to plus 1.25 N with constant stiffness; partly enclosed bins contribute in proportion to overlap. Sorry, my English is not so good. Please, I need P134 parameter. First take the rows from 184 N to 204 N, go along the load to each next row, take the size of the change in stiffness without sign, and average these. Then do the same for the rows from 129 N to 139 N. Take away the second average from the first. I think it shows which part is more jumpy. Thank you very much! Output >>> 0.1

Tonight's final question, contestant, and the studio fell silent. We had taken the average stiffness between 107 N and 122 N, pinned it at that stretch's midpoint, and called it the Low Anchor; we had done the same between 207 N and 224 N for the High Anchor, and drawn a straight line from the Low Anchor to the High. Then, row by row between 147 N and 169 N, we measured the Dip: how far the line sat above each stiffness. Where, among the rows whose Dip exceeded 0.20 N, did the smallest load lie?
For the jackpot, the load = 148.0 N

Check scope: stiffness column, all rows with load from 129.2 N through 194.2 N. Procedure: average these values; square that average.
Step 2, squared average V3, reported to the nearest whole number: 158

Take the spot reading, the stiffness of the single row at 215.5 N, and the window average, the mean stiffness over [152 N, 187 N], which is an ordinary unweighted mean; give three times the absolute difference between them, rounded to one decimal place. 2.3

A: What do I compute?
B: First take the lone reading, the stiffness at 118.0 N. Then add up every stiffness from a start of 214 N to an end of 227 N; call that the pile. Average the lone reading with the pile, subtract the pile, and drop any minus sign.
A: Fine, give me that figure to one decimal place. 25.5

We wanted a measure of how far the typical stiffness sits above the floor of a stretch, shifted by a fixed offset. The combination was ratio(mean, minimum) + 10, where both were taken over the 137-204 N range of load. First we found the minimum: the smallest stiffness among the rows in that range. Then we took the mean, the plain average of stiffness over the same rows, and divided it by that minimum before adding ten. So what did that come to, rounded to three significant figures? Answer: 11.2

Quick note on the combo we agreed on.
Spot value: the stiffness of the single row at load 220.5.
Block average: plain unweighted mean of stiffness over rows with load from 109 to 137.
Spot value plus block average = 26.0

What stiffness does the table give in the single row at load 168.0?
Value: 13.42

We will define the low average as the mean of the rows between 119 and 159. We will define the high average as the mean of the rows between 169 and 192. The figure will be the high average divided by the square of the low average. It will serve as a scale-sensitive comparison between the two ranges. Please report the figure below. 0.086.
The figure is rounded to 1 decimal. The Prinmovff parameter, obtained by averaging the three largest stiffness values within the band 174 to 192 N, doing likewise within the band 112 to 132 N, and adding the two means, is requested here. 26.8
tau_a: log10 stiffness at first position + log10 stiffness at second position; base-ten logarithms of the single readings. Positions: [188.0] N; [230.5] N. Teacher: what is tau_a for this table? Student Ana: 2.21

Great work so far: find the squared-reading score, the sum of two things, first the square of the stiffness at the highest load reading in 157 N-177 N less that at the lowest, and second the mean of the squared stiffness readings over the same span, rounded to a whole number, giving 180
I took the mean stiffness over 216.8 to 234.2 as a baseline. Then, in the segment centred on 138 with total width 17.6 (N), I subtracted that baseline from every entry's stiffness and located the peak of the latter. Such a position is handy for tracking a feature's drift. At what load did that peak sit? 130.5 N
